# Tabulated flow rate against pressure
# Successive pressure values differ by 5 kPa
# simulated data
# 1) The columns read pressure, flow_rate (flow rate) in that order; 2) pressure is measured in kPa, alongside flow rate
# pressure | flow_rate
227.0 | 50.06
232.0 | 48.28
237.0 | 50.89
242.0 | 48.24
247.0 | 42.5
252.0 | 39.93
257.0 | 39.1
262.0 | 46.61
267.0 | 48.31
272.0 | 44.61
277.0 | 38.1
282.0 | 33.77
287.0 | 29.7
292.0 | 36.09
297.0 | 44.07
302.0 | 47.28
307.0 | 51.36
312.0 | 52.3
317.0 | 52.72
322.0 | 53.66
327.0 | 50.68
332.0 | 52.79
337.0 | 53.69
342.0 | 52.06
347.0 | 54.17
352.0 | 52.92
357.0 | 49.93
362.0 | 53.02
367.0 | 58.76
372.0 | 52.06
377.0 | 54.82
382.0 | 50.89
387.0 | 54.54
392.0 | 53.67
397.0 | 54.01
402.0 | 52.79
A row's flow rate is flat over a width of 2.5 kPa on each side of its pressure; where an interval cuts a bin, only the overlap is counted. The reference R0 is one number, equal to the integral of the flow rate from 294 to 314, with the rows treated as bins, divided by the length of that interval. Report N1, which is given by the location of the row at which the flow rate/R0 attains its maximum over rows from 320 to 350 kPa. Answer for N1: 347.0 kPa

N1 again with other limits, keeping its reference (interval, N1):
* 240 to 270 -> 267.0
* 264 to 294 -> 267.0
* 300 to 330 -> 322.0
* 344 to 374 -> 367.0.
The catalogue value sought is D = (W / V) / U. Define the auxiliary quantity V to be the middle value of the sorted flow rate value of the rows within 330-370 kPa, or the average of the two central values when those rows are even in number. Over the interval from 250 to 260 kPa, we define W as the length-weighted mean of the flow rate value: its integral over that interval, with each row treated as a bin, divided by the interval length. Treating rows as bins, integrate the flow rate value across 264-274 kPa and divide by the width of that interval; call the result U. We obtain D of 0.016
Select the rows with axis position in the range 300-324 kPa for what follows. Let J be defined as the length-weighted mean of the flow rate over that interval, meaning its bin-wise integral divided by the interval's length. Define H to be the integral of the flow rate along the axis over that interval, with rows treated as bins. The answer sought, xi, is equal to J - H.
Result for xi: -1185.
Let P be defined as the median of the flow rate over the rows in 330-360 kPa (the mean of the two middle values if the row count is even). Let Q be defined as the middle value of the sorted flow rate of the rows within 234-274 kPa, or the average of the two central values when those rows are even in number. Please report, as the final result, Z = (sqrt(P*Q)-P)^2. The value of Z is 14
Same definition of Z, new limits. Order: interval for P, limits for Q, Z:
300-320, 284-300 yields 74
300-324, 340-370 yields 0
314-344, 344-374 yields 0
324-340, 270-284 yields 63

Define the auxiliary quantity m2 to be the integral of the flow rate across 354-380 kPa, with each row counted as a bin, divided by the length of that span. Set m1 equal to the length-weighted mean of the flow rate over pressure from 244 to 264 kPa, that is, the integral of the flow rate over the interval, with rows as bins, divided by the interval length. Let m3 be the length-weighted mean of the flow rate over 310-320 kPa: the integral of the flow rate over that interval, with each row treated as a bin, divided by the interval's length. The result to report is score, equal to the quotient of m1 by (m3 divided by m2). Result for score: 43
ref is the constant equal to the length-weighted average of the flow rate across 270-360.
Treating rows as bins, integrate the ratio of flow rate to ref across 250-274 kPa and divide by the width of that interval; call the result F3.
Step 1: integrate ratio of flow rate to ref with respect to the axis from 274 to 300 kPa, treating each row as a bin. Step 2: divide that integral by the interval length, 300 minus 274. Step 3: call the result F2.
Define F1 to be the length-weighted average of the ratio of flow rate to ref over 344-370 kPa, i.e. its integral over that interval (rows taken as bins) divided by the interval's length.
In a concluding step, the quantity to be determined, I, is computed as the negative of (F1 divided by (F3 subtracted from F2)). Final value 8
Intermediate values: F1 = 1.14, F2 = 0.78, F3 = 0.93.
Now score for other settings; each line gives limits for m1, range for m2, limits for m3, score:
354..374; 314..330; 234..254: 61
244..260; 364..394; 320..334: 42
